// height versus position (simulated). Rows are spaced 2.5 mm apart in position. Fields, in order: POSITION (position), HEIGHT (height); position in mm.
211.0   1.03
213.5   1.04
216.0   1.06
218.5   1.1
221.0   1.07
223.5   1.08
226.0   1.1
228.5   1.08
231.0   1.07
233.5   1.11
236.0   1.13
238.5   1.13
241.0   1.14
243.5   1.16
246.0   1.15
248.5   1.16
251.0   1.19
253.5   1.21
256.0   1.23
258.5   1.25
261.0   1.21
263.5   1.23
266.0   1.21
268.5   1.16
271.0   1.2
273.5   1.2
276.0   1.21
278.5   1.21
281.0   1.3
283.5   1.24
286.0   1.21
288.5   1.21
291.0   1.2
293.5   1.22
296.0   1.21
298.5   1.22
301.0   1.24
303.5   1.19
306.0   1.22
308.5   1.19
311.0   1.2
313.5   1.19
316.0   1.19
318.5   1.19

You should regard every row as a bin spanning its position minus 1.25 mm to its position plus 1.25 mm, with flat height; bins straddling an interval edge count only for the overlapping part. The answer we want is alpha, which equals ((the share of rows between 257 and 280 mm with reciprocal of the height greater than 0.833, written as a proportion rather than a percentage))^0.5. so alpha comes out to 0.6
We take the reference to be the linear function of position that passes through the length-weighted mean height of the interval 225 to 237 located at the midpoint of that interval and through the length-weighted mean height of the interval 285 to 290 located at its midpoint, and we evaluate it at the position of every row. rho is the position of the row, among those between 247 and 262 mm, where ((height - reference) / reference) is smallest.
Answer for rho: 248.5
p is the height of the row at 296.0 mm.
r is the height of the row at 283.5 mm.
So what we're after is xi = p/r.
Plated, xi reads 0.98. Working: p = 1.21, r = 1.24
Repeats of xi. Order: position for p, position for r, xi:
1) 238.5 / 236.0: 1.00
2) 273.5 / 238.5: 1.06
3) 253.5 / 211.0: 1.17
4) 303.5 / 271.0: 0.99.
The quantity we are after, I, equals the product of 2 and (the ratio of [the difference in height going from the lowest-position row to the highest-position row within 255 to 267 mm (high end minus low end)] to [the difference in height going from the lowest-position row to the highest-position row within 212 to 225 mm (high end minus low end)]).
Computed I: -1.0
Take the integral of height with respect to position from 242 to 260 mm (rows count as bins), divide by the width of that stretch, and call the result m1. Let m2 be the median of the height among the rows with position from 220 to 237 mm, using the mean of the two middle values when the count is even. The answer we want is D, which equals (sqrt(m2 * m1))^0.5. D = 1.07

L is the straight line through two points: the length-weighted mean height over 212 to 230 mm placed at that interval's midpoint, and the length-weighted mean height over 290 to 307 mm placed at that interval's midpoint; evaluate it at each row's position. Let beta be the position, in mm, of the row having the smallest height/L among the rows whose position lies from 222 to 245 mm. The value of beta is 231.0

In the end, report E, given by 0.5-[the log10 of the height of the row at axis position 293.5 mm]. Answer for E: 0.414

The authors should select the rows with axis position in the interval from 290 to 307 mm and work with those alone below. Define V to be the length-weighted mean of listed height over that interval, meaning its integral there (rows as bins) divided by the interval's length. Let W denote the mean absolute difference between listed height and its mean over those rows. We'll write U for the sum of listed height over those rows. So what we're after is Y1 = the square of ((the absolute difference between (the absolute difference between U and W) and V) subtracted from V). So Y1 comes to 37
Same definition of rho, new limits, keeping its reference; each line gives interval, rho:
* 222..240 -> 231.0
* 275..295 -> 291.0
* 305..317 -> 316.0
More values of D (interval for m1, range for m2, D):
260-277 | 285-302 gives 1.10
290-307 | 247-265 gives 1.10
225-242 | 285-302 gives 1.08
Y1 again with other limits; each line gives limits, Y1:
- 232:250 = 32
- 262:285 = 72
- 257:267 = 6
